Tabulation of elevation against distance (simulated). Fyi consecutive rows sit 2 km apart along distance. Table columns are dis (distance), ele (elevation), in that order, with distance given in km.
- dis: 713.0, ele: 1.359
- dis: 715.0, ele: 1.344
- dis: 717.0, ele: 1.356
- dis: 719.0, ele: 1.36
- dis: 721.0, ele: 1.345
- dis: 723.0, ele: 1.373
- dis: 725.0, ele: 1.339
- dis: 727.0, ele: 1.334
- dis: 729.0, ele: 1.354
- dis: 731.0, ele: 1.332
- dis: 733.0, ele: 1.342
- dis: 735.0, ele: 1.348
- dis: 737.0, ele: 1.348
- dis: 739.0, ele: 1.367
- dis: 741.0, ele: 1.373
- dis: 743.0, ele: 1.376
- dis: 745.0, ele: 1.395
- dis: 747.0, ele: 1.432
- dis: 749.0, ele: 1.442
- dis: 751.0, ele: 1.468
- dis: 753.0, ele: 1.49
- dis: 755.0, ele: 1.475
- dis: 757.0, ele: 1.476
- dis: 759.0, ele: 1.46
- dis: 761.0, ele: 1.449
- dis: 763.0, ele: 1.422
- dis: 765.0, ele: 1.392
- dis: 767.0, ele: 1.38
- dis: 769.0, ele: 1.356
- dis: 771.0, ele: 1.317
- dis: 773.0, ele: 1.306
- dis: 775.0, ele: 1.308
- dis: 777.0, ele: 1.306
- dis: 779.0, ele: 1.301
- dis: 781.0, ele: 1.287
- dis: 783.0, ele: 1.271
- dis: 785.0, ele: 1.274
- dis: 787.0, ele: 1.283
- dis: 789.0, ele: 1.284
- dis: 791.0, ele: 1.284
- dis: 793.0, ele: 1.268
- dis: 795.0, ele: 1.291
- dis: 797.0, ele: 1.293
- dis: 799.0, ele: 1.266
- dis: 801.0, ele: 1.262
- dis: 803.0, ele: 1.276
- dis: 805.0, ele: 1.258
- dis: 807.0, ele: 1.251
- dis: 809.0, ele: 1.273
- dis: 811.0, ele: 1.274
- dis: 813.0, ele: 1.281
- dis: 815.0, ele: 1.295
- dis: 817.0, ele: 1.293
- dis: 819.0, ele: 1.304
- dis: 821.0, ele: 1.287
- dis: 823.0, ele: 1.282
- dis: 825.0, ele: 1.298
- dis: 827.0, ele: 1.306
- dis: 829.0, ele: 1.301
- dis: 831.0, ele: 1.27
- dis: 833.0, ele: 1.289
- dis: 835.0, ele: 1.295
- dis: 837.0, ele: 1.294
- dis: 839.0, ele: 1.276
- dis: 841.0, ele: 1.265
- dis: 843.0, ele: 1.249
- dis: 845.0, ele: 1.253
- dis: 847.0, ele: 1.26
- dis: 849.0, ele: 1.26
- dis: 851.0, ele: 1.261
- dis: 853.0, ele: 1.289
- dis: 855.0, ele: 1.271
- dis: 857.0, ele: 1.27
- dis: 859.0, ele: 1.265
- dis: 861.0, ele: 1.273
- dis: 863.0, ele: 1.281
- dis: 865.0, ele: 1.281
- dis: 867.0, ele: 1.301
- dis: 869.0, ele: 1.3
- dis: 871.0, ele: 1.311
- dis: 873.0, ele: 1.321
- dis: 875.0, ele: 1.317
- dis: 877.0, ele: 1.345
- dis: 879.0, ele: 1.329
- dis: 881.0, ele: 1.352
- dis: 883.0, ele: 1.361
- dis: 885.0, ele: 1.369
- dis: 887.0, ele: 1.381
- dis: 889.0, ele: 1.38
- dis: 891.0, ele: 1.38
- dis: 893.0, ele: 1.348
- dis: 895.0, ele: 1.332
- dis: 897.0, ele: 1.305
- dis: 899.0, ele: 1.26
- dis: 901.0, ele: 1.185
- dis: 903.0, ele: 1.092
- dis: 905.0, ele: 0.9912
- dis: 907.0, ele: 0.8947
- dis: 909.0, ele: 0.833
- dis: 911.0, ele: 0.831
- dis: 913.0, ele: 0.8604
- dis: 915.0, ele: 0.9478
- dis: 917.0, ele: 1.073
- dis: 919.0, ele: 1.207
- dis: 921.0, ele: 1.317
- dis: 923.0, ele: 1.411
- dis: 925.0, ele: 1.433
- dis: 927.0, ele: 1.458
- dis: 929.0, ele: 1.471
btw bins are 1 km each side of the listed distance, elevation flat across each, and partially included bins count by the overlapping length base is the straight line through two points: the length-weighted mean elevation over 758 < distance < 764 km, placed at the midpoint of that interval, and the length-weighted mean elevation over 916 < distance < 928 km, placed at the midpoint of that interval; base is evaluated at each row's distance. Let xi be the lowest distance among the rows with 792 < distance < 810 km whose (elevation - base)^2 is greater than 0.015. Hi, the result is 793.0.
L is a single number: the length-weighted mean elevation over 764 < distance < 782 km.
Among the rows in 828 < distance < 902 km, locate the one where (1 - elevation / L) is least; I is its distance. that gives 887.0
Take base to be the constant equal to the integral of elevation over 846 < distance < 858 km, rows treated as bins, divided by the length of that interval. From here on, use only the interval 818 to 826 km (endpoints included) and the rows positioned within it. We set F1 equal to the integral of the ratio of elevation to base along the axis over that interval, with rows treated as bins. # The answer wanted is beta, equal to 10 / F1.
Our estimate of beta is 1.23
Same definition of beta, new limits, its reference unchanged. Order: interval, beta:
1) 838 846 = 1.26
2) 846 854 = 1.25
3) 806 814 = 1.25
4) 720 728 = 1.18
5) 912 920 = 1.55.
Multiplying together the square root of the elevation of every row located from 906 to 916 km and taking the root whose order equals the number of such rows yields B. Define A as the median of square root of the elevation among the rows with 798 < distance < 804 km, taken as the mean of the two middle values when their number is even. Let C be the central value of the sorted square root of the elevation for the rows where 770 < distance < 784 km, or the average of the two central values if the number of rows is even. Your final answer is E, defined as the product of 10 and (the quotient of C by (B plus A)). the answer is 5.55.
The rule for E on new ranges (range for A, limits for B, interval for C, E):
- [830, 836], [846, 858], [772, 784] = 5.05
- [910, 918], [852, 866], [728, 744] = 5.59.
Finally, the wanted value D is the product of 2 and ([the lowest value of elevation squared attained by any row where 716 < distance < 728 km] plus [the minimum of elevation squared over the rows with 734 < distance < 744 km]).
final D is 7.19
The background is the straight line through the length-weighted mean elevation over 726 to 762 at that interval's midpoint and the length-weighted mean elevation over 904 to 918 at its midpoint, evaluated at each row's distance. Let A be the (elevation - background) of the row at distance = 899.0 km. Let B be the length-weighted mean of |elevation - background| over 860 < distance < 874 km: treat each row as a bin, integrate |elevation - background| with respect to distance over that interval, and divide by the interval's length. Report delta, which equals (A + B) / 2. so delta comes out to 0.28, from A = 0.31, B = 0.25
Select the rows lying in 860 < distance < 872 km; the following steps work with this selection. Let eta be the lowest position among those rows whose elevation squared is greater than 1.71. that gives 871.0 km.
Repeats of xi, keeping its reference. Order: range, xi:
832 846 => 843.0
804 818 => 805.0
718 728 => 721.0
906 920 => 907.0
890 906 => 901.0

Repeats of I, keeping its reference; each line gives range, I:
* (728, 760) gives 753.0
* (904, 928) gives 927.0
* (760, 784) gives 761.0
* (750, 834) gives 753.0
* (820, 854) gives 827.0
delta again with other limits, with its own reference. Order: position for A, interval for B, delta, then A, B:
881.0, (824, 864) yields 0.25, 0.35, 0.16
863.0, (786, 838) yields 0.15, 0.22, 0.08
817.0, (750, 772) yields 0.09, 0.10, 0.07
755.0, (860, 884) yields 0.19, 0.10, 0.28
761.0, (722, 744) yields 0.09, 0.09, 0.08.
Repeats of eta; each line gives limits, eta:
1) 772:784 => 775.0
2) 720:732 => 721.0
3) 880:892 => 881.0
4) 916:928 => 921.0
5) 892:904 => 893.0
